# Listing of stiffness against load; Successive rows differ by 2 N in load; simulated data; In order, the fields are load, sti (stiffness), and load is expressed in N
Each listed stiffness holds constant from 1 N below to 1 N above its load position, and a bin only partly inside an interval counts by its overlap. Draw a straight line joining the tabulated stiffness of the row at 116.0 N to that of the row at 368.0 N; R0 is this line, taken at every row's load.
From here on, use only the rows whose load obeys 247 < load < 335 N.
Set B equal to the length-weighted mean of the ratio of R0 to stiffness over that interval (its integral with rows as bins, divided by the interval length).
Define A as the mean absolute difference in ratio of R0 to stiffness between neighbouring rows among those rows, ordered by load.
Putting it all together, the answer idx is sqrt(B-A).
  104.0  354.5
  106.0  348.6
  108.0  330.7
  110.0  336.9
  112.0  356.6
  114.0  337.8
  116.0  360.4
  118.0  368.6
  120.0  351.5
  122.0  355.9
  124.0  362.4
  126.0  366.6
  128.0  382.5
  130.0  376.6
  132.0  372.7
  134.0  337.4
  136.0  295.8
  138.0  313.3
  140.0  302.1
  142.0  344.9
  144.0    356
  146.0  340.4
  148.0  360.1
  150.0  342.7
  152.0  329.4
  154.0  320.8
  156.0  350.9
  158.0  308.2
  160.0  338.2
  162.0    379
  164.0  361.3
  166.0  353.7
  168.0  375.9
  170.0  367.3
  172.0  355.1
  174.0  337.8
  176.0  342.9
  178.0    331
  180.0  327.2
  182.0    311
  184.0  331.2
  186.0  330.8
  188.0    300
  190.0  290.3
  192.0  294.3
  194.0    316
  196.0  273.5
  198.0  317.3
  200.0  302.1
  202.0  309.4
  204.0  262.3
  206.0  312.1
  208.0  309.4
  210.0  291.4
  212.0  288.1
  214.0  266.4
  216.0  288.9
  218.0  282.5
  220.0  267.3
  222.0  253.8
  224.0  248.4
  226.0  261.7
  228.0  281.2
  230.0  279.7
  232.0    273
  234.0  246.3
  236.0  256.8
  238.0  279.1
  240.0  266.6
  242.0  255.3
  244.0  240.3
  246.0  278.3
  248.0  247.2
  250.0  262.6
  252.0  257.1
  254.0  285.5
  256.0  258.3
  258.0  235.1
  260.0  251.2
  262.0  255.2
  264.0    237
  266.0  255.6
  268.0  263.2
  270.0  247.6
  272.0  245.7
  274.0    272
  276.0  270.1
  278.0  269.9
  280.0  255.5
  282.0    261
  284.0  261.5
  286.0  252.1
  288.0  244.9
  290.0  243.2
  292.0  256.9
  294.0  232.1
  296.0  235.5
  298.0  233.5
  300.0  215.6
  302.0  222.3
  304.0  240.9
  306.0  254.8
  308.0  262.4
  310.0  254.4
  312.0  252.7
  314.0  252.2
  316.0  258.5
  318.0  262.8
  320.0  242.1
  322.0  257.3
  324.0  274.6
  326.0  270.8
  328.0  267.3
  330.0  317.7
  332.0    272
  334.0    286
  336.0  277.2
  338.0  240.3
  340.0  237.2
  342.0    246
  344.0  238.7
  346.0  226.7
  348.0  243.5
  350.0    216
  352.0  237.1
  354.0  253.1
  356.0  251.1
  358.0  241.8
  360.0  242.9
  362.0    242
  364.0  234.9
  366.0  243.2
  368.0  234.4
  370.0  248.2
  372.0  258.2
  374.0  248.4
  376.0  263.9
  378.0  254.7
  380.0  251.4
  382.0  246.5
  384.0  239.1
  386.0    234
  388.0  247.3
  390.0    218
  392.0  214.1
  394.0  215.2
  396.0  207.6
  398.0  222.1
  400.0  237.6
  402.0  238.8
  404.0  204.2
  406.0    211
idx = 1.01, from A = 0.052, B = 1.07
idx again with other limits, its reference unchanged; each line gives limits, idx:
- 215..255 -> 1.03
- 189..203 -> 0.99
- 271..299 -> 1.03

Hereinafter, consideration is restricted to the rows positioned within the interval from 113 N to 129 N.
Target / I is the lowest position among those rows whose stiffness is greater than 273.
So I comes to 114.0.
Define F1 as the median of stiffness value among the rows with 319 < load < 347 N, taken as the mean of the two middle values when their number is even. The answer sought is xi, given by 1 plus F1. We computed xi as 263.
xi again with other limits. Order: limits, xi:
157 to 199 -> 332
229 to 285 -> 259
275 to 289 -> 262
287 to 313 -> 244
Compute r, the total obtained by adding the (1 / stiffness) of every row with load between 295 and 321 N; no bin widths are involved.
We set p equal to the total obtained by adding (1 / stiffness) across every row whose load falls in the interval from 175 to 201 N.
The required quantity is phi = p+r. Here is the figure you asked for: 0.095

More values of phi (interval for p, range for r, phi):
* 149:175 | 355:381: 0.090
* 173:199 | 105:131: 0.078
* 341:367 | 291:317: 0.108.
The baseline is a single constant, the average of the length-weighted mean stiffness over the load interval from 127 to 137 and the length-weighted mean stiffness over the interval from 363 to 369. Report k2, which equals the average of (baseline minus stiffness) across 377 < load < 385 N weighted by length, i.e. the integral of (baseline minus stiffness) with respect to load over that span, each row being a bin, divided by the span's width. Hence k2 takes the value 47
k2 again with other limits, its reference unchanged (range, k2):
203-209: 1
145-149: -55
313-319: 37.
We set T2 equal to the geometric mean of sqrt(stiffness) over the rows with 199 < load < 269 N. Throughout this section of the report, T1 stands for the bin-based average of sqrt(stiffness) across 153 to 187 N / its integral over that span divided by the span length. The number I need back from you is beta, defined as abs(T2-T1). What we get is 2.1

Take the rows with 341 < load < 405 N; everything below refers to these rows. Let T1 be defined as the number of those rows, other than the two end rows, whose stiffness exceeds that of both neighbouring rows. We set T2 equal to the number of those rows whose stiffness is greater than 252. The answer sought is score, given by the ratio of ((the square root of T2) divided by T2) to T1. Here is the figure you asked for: 0.1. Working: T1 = 9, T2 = 4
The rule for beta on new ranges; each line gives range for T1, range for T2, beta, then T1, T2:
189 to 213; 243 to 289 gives 1.2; 17.2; 16.0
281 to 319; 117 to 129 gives 3.4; 15.7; 19.1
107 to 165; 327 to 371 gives 2.8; 18.6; 15.8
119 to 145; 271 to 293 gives 2.6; 18.6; 16.0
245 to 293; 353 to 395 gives 0.5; 16.0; 15.5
